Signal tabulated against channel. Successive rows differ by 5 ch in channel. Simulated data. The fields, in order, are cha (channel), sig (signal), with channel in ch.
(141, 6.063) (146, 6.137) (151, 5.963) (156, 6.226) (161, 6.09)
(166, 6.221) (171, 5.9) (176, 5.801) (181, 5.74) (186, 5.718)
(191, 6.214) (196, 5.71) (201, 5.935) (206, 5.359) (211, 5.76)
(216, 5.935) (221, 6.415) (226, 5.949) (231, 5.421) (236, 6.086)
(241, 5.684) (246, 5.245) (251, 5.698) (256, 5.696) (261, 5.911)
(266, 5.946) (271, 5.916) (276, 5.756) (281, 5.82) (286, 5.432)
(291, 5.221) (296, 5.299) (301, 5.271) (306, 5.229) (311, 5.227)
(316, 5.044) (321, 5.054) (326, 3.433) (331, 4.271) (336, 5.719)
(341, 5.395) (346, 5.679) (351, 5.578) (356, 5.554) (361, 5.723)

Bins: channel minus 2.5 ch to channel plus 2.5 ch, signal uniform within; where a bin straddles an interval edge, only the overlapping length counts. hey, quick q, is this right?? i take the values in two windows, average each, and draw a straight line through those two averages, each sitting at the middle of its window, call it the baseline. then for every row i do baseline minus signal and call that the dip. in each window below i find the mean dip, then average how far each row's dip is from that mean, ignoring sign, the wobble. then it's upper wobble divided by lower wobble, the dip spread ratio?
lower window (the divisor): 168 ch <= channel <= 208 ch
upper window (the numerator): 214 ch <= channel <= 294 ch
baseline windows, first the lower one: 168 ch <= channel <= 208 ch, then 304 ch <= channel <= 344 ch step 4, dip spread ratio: 1.4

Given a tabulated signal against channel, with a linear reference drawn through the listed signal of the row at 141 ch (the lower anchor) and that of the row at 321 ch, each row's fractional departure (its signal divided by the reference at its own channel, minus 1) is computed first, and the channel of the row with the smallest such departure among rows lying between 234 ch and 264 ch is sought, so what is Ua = 246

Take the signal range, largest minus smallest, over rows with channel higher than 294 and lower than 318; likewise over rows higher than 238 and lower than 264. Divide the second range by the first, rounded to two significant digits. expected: 2.6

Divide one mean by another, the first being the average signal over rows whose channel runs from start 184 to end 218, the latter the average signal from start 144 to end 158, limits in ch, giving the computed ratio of 0.95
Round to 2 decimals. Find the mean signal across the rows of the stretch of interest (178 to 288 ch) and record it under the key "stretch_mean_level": 5.79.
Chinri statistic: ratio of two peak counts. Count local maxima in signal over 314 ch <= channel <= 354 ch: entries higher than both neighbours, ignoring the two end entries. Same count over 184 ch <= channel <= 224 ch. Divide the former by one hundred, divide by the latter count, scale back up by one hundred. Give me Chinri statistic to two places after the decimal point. 1.50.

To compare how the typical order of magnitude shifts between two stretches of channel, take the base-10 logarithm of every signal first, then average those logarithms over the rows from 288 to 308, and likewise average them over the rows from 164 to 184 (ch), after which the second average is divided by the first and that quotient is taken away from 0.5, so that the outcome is -0.57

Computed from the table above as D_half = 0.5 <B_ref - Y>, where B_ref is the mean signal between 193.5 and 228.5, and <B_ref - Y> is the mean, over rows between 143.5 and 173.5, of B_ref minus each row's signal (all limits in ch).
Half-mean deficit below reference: -0.11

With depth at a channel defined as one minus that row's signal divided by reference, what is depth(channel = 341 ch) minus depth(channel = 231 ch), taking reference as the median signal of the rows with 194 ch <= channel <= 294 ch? 0.00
